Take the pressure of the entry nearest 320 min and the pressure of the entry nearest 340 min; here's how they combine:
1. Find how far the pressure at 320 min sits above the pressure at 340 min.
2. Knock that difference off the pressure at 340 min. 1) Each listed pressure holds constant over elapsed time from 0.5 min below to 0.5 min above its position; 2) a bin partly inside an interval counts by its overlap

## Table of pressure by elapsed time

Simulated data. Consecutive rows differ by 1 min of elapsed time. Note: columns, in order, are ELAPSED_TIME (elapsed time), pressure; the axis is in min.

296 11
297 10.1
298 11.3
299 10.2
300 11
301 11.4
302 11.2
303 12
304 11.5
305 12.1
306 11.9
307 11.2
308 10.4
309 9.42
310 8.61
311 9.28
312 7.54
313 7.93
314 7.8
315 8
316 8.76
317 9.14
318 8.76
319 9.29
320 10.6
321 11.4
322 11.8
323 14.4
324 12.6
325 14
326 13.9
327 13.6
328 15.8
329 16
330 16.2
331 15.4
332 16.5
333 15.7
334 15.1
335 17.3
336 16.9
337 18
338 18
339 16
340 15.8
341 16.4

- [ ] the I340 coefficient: 21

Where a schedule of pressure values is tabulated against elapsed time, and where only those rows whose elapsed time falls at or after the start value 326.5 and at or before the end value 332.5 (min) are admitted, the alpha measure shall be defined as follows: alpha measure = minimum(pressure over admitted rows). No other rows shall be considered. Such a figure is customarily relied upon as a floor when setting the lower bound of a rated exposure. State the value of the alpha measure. 13.6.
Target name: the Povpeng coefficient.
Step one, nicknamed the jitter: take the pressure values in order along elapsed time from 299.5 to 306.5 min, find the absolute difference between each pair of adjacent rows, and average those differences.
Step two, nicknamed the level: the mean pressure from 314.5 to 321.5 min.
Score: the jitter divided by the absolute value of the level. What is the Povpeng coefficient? 0.048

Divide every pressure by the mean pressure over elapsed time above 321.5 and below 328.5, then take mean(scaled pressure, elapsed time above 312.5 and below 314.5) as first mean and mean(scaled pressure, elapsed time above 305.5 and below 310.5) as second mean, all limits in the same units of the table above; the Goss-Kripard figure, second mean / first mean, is 1.3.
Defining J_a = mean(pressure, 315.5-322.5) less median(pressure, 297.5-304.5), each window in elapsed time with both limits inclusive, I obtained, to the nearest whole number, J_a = -1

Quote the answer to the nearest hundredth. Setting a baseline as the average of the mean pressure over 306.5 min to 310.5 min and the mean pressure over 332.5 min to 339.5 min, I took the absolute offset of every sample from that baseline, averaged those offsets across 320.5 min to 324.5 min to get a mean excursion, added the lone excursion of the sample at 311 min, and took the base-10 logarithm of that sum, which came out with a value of 0.73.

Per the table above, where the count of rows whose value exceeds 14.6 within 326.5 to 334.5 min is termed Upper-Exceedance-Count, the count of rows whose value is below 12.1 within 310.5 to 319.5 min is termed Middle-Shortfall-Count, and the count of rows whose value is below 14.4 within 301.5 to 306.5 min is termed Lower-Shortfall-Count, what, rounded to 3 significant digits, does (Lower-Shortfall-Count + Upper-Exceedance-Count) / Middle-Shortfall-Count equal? 1.33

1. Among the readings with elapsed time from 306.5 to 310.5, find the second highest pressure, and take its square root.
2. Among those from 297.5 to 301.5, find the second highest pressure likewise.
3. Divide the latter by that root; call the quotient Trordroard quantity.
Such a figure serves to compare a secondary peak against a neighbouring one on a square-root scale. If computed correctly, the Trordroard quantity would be 3.5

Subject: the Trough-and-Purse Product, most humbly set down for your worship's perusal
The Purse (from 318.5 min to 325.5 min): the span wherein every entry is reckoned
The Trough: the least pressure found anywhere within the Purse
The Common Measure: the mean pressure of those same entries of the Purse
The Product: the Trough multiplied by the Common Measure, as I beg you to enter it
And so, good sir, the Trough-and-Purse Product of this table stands 112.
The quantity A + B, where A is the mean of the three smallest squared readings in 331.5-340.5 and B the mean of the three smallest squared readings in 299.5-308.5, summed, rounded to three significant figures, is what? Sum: 360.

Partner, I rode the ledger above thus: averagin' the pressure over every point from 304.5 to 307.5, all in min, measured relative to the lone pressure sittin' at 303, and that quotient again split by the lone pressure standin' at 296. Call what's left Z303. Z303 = 0.089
